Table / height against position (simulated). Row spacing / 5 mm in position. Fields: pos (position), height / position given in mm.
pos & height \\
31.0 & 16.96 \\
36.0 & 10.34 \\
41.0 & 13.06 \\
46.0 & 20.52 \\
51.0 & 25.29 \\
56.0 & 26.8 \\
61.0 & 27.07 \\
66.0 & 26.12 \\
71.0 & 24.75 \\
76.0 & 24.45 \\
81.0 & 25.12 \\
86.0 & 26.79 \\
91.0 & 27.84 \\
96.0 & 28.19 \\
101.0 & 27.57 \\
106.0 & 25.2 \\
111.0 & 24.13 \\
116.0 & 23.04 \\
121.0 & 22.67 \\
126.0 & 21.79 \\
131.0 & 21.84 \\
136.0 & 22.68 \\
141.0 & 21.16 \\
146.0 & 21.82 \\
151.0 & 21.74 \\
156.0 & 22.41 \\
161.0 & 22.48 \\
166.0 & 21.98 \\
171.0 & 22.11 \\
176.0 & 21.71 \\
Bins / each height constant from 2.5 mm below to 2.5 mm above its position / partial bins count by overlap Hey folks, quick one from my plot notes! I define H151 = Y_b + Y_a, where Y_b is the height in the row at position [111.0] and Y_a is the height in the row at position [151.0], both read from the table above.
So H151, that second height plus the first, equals 45.9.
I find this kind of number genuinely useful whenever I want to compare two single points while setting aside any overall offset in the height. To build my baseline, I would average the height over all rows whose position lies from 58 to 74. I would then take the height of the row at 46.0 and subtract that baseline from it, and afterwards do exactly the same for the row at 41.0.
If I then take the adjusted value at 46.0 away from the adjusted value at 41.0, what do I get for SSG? -7.5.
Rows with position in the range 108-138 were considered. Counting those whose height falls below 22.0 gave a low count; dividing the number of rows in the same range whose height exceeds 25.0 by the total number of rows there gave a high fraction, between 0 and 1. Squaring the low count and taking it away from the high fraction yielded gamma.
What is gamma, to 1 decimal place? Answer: -4.0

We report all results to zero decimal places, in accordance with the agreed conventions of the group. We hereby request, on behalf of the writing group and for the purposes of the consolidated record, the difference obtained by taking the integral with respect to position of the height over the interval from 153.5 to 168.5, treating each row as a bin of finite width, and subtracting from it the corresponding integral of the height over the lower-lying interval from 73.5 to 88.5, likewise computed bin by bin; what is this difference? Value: -47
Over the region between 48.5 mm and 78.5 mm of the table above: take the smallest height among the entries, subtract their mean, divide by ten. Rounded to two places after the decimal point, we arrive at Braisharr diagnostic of -0.13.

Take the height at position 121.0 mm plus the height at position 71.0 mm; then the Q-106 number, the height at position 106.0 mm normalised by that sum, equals 0.53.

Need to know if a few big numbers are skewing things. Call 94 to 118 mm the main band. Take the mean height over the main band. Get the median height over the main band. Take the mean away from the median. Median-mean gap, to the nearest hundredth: -0.43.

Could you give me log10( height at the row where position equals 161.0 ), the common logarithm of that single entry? 1.35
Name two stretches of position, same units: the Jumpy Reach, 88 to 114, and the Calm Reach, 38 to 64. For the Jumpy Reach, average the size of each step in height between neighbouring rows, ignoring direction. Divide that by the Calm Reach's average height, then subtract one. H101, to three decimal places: -0.951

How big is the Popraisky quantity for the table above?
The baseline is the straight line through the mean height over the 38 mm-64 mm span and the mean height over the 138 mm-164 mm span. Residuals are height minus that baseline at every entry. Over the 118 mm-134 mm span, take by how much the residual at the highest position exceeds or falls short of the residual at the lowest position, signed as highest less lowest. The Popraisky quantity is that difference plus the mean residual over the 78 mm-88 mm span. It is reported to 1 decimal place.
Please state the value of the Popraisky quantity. 2.8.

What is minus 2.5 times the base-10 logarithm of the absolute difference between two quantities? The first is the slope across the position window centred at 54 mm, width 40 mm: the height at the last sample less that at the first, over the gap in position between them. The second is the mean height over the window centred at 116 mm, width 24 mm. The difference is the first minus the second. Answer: -3.40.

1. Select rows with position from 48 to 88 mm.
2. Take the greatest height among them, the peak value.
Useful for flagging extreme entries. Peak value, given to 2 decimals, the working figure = 27.07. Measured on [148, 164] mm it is 22.48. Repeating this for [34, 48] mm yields 20.52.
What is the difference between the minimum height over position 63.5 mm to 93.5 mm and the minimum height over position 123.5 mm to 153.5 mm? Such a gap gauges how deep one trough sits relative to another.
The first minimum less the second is 3.3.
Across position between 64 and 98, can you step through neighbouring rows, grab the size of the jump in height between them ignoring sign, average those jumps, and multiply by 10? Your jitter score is 9.0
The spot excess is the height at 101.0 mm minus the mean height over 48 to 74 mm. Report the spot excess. 2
